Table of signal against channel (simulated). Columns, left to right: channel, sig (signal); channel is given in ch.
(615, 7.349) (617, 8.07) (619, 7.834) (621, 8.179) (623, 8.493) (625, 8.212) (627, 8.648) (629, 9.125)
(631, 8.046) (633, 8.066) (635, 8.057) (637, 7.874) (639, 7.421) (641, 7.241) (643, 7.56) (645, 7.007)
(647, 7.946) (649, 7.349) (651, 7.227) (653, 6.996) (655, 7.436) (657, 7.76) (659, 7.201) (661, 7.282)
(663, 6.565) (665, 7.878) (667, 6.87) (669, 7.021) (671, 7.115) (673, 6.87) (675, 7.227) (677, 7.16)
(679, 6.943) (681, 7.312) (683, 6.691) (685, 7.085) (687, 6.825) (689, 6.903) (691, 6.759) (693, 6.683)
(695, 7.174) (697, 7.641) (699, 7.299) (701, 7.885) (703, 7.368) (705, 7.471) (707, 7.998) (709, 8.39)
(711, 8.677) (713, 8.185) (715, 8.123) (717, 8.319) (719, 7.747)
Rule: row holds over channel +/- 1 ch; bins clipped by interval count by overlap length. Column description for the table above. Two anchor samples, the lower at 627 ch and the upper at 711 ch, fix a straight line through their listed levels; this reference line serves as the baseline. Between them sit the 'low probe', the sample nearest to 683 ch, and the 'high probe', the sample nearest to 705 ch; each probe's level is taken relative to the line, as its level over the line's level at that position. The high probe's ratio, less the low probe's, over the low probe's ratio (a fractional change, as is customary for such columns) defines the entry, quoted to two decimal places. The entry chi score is 0.12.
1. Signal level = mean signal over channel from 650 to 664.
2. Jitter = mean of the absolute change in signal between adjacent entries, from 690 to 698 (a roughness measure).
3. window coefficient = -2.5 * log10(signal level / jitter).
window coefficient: -3.30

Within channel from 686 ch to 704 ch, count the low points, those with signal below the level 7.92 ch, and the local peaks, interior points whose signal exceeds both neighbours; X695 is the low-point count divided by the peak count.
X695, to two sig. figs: 3.0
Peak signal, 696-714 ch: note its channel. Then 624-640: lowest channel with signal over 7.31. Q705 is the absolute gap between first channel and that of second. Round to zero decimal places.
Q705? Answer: 86 ch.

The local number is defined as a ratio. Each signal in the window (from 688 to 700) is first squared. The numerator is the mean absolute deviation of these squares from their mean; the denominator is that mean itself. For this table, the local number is 0.083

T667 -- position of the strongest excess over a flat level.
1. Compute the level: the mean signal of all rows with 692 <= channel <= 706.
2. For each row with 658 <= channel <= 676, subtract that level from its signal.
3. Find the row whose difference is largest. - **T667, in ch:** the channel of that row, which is 665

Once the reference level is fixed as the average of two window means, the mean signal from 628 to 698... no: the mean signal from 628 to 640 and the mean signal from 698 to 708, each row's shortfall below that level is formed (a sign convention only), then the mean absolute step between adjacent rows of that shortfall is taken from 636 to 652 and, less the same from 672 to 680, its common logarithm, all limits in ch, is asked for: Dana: -0.62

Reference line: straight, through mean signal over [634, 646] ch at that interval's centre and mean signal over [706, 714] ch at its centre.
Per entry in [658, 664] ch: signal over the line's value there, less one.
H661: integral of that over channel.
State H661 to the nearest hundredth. -0.58 ch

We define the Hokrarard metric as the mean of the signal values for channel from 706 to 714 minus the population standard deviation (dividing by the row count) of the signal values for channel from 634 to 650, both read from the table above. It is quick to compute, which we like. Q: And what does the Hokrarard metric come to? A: 8.0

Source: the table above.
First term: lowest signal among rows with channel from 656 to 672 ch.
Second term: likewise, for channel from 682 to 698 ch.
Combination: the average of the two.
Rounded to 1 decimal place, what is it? 6.6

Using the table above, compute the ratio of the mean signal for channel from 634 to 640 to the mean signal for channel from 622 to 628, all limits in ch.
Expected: 0.92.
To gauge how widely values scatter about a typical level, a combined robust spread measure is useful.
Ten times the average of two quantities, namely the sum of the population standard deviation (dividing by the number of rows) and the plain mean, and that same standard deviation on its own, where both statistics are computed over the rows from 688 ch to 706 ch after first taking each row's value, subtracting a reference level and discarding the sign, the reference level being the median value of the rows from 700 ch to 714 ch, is 7.6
